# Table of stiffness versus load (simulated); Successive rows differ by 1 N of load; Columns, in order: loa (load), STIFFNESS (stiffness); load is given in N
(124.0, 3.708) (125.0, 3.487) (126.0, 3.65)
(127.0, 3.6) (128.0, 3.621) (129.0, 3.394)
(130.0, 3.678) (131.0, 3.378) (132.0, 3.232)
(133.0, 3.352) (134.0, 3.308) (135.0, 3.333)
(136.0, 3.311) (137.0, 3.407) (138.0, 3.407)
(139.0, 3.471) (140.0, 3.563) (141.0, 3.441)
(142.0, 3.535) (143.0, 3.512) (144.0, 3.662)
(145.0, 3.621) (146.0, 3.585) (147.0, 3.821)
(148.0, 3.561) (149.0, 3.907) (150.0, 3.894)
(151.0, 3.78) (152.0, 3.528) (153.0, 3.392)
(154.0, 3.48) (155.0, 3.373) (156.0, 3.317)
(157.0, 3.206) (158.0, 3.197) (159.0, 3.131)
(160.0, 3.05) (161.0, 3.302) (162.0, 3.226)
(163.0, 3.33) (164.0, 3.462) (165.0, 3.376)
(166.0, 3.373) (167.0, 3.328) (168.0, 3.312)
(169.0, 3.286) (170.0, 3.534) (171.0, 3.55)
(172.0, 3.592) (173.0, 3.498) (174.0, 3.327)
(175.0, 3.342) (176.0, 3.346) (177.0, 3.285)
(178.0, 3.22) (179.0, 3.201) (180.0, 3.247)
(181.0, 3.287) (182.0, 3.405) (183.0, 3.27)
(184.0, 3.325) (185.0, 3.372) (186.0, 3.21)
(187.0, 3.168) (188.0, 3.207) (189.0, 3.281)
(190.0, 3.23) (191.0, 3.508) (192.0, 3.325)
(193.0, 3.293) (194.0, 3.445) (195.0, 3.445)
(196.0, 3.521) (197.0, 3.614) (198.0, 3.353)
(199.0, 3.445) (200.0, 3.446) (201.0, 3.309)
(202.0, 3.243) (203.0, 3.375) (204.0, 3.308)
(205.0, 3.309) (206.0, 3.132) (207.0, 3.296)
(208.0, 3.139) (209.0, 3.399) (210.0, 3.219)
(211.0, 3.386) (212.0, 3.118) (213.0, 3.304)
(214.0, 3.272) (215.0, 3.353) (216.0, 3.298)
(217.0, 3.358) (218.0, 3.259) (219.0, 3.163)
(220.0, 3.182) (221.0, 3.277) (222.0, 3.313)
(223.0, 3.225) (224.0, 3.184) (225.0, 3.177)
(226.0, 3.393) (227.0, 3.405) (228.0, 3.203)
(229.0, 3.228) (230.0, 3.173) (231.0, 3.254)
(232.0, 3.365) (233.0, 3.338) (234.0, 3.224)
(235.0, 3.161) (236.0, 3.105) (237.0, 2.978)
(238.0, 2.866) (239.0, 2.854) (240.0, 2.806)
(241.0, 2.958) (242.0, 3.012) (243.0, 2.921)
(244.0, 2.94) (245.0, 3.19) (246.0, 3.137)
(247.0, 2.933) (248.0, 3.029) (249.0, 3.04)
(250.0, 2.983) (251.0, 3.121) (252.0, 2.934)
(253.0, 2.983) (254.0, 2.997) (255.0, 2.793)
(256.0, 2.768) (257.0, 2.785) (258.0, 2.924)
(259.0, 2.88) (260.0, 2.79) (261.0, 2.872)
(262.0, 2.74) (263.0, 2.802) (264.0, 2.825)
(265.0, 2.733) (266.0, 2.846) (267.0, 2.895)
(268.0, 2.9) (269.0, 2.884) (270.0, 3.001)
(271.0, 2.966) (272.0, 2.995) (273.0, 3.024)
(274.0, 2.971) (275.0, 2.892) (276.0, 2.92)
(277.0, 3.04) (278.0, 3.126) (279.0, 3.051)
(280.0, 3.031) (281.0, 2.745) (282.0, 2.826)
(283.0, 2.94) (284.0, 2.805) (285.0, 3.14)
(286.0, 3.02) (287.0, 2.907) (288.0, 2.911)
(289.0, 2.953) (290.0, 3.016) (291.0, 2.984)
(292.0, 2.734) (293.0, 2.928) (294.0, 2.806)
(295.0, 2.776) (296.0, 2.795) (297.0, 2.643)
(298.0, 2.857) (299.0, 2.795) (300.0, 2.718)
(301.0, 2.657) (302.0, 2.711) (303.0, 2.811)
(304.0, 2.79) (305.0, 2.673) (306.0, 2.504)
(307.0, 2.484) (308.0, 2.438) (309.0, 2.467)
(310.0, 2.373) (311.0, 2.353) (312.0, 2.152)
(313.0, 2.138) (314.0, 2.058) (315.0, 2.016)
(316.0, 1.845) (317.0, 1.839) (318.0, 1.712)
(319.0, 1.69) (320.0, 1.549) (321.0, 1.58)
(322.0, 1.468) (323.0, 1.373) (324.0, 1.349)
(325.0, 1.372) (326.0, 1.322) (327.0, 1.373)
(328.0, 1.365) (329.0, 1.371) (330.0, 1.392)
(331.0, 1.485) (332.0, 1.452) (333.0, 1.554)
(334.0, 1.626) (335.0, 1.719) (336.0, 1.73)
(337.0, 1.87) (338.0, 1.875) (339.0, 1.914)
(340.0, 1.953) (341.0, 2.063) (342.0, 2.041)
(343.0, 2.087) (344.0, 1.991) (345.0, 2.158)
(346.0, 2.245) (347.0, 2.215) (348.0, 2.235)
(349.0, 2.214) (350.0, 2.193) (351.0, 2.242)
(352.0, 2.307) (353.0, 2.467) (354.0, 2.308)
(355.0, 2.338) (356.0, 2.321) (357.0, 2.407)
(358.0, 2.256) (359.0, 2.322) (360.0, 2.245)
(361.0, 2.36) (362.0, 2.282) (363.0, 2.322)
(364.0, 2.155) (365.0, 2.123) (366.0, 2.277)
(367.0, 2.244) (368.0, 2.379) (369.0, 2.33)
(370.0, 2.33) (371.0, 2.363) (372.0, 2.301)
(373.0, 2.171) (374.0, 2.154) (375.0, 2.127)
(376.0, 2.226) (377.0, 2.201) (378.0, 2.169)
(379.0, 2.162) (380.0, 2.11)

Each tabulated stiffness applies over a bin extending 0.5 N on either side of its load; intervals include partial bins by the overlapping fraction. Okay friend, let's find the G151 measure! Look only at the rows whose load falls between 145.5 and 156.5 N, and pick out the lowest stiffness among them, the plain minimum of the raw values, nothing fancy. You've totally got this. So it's 3.317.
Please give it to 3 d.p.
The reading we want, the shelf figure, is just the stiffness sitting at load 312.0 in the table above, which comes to 2.152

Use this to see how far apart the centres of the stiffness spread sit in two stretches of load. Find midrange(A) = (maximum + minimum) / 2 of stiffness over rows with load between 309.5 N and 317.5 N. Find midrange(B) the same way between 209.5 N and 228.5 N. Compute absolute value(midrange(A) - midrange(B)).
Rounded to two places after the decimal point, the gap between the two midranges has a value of 1.16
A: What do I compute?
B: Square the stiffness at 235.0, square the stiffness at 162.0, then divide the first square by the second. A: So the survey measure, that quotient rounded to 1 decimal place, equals 1.0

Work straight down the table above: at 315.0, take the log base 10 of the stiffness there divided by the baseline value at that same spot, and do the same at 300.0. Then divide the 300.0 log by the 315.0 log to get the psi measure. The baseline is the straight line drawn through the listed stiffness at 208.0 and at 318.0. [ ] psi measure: 2.4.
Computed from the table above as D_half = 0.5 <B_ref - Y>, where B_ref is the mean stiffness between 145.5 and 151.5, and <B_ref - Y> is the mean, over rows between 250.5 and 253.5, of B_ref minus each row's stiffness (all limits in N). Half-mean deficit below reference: 0.37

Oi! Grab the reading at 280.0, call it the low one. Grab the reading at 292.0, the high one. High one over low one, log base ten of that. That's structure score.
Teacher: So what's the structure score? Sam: -0.04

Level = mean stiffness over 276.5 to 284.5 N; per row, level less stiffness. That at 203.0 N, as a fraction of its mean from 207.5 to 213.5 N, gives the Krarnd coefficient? 1.4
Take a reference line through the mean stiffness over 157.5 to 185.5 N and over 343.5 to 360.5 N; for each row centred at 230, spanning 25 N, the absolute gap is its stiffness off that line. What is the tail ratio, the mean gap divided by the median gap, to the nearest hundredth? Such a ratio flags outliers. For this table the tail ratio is 1.01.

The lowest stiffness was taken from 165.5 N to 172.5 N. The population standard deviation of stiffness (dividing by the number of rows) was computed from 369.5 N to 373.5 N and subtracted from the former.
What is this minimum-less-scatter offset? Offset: 3.21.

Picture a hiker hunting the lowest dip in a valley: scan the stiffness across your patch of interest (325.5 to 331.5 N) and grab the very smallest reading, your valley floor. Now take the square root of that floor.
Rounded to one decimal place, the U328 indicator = 1.1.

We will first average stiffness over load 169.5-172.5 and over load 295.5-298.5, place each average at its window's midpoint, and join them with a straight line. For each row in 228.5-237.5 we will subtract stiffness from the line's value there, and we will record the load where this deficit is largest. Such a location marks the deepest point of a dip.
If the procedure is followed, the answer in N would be 237.0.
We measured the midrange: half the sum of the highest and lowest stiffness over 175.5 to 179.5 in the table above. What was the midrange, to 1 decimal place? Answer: 3.3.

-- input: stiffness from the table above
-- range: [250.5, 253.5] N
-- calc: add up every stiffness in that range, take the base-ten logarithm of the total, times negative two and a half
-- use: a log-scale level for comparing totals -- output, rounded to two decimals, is -2.39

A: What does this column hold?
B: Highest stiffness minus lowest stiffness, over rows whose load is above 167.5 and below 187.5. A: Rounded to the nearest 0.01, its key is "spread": 0.42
